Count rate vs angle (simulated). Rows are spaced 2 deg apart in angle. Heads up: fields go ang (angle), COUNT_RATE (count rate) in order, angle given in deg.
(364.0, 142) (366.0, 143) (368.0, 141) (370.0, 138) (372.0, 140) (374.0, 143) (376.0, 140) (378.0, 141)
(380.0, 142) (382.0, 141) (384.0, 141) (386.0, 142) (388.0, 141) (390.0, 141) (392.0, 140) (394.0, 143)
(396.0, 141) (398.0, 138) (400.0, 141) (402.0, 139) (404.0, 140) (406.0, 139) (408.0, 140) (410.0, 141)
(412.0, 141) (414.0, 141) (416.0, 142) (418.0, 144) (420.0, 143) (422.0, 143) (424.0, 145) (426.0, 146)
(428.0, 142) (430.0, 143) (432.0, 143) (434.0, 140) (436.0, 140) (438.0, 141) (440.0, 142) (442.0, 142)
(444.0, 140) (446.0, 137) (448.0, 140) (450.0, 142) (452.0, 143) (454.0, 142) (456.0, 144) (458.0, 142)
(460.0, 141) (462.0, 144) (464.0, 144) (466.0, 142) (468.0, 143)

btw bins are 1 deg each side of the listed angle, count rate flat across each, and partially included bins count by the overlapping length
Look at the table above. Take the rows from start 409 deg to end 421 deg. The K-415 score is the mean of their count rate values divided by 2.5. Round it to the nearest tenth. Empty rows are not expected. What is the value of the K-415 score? 56.8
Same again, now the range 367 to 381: 56.3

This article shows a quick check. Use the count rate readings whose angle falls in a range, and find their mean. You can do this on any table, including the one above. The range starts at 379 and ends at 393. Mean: 141.1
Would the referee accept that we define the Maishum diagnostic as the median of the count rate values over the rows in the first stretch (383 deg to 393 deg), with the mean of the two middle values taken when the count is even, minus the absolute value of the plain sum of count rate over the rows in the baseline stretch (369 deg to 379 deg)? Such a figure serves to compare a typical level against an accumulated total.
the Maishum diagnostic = -561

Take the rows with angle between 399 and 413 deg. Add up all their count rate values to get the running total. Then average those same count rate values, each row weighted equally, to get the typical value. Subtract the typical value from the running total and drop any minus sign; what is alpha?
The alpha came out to 841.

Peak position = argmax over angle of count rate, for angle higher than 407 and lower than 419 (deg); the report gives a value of 418.0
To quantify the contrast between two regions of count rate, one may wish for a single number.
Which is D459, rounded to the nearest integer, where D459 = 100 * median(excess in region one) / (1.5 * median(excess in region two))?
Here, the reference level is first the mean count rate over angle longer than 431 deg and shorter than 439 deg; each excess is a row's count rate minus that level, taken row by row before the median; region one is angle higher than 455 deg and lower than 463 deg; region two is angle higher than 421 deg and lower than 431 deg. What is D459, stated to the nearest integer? 67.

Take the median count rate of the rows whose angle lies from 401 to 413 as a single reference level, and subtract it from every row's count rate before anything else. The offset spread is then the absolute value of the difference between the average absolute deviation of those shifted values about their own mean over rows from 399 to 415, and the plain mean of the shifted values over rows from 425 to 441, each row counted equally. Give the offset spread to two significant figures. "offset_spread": 1.4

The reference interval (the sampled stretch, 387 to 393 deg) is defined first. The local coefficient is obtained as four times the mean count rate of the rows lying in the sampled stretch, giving 563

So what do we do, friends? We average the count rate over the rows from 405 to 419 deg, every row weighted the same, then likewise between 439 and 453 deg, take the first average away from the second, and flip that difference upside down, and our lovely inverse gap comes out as -3.5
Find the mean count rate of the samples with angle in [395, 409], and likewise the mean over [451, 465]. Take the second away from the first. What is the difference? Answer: -3.1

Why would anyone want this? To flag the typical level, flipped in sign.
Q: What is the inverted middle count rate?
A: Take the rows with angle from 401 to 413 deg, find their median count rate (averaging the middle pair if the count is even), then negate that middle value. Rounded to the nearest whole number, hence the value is -140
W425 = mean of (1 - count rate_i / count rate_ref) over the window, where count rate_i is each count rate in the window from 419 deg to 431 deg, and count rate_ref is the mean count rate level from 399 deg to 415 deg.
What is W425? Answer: -0.024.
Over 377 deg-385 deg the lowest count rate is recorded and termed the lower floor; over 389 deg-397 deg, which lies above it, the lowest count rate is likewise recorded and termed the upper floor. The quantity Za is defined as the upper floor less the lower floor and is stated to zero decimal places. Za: -1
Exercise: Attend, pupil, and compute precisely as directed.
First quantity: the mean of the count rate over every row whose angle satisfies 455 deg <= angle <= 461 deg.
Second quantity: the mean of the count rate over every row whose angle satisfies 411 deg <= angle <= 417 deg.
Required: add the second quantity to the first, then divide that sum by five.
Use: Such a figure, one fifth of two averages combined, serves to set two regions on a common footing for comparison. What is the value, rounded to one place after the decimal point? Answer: 56.7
